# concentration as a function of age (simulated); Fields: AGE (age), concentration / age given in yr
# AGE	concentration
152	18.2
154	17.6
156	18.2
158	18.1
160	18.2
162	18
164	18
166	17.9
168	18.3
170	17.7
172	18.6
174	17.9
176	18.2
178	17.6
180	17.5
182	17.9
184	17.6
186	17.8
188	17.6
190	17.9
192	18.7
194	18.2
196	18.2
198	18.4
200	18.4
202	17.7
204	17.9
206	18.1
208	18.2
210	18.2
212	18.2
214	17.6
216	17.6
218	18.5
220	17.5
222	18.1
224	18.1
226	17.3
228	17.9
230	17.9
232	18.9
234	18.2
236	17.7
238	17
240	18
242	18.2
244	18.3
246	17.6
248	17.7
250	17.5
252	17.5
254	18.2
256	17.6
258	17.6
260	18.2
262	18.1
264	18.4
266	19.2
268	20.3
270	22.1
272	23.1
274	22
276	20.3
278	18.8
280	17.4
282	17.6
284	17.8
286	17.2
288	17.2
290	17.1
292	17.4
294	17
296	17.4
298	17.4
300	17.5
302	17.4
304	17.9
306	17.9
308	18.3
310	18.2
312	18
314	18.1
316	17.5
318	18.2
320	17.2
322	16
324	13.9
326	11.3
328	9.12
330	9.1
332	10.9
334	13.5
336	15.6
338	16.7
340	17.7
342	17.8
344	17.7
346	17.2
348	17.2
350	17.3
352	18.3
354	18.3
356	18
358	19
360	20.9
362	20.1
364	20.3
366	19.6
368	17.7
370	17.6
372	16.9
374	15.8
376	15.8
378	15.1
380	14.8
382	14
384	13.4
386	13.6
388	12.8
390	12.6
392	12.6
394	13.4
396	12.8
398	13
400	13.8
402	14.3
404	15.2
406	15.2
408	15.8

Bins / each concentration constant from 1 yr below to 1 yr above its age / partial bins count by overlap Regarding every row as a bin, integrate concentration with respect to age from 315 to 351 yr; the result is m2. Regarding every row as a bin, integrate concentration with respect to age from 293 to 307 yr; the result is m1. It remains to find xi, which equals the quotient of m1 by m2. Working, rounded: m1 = 245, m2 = 548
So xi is 0.4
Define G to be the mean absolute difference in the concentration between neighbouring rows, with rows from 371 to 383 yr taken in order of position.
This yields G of 0.6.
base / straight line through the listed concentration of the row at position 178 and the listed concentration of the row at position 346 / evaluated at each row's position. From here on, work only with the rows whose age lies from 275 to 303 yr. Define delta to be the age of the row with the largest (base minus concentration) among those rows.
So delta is 294 yr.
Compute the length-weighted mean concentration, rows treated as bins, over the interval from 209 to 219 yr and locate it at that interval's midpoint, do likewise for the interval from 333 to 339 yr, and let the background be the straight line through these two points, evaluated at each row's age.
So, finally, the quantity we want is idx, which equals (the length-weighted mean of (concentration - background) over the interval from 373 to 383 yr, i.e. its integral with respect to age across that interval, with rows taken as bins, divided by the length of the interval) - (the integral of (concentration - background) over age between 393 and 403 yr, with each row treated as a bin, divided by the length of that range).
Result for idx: 1.2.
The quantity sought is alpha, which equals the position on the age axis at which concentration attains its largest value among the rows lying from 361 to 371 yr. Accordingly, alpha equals 364 yr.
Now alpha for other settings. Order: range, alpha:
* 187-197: 192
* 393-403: 402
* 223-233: 232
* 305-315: 308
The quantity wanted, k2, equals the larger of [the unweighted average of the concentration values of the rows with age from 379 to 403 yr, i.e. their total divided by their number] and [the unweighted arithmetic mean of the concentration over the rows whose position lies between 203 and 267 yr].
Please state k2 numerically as 18.0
